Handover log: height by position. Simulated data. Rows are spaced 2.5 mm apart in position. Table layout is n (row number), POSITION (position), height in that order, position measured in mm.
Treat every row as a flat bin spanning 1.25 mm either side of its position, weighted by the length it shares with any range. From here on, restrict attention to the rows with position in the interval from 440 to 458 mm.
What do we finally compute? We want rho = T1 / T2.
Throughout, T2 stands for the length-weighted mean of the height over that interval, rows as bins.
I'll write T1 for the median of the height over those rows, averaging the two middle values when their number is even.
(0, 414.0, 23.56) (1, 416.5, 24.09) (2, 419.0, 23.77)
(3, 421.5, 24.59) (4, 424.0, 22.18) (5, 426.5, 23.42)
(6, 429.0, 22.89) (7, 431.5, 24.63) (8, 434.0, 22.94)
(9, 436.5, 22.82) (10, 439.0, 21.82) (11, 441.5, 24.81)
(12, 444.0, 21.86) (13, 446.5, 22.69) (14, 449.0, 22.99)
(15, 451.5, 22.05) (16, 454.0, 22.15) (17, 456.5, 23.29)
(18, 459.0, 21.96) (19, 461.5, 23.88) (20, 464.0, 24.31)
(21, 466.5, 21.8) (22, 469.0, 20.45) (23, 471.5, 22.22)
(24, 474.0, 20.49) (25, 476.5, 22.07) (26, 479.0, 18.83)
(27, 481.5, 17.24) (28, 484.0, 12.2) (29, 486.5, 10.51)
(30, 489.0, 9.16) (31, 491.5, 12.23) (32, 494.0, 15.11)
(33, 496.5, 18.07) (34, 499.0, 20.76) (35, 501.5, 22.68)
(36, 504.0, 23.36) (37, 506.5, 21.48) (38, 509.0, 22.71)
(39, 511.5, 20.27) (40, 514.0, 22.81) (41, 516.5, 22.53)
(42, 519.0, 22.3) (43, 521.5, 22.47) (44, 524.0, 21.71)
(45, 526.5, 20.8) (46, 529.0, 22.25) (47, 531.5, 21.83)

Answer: 0.99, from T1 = 22.7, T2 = 22.8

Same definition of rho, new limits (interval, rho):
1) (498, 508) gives 1.00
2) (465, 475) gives 0.99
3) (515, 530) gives 1.01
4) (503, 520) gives 1.02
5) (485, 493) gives 0.97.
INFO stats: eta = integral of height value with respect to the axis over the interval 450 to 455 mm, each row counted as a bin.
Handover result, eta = 111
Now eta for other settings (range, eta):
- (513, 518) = 113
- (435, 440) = 112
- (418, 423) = 121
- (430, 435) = 119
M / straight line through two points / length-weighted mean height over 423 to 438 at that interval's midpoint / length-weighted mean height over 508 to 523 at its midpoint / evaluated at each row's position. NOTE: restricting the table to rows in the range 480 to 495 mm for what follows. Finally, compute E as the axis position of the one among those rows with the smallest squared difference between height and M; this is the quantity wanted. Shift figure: 481.5 mm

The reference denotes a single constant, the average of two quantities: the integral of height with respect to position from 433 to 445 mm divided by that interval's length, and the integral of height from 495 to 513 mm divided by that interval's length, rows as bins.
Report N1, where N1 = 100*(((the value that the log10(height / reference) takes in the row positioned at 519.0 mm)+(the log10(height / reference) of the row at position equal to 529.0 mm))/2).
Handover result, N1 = 0.4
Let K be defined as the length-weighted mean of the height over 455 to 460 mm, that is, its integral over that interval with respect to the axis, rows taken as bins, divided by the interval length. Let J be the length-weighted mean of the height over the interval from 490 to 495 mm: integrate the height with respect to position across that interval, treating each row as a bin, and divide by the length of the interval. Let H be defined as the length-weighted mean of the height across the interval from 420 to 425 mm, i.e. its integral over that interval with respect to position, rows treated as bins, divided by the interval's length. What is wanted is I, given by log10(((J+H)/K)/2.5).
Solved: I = -0.19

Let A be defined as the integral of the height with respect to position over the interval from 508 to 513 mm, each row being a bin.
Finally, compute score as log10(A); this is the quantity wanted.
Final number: 2.03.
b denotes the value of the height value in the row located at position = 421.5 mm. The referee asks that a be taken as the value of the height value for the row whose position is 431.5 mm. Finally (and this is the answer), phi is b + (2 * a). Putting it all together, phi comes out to 74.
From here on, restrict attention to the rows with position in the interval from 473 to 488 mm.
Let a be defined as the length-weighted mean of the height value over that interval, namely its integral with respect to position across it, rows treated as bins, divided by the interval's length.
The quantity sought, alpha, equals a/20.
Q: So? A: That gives 0.84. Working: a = 16.7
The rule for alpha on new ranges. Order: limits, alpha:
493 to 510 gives 1.03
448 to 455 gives 1.12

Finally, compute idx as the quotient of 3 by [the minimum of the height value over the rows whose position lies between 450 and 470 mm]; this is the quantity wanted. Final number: 0.147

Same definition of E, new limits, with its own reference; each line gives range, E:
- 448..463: 449.0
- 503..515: 509.0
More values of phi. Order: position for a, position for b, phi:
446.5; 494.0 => 60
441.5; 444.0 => 71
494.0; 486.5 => 41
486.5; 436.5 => 44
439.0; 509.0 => 66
